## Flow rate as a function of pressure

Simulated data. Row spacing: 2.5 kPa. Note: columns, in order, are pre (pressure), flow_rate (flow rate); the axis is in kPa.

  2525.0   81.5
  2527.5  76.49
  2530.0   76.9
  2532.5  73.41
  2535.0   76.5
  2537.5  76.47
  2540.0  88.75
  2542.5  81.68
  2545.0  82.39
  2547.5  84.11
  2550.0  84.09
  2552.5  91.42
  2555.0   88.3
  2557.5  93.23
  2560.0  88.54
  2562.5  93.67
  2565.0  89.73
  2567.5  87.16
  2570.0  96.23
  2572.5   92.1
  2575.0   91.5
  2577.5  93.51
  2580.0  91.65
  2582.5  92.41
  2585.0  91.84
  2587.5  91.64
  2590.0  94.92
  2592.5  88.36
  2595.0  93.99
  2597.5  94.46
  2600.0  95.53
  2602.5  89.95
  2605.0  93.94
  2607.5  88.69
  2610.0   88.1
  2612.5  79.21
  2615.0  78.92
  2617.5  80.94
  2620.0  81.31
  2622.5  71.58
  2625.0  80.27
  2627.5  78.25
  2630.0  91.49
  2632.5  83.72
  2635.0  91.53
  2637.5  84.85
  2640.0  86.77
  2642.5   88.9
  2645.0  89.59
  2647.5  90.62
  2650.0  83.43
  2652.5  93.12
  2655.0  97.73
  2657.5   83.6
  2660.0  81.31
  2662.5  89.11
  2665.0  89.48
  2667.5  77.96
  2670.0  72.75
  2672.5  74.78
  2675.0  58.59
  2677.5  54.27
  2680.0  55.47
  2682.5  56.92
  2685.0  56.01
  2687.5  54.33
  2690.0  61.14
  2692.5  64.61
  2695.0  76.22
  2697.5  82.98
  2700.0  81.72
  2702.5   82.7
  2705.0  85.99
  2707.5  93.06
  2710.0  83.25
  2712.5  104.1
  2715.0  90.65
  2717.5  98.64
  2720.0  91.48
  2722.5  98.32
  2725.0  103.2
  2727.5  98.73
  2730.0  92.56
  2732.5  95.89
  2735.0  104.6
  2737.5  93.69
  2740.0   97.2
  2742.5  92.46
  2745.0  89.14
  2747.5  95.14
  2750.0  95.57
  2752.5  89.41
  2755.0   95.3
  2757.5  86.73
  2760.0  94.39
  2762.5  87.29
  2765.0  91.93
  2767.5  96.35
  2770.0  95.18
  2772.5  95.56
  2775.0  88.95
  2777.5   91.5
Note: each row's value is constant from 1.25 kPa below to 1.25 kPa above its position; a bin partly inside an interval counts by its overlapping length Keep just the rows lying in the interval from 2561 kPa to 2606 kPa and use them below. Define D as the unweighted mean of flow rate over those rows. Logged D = 92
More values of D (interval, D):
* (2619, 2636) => 83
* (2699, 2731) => 93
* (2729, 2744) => 96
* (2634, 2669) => 88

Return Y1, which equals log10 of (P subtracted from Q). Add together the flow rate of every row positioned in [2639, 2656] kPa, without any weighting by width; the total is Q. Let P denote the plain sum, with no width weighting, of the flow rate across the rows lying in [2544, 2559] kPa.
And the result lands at 2.028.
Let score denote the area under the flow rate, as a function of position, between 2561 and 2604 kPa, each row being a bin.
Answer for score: 3967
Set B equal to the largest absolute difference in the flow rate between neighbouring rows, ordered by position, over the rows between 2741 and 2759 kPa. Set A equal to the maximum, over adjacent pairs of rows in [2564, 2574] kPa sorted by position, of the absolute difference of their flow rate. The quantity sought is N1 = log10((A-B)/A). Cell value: -1.26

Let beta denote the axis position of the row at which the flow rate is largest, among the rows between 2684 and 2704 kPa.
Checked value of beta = 2697.5 kPa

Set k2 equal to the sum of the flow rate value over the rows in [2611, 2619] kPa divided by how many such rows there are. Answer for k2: 80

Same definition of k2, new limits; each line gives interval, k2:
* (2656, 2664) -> 85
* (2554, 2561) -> 90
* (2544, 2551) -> 84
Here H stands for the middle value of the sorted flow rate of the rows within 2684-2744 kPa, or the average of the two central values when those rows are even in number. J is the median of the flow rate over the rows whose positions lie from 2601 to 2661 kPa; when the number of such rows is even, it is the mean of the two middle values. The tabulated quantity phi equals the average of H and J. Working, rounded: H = 92.0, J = 86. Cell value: 88.9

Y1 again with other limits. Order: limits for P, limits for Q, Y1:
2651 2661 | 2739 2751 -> 2.056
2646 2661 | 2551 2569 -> 2.010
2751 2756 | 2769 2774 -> 0.780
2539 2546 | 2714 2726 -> 2.361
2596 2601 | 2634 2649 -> 2.534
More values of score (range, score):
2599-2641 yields 3567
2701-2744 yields 4059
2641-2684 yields 3380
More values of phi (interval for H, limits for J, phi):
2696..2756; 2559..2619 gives 92.5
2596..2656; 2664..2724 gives 84.1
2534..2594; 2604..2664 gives 88.2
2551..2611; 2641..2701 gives 85.7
